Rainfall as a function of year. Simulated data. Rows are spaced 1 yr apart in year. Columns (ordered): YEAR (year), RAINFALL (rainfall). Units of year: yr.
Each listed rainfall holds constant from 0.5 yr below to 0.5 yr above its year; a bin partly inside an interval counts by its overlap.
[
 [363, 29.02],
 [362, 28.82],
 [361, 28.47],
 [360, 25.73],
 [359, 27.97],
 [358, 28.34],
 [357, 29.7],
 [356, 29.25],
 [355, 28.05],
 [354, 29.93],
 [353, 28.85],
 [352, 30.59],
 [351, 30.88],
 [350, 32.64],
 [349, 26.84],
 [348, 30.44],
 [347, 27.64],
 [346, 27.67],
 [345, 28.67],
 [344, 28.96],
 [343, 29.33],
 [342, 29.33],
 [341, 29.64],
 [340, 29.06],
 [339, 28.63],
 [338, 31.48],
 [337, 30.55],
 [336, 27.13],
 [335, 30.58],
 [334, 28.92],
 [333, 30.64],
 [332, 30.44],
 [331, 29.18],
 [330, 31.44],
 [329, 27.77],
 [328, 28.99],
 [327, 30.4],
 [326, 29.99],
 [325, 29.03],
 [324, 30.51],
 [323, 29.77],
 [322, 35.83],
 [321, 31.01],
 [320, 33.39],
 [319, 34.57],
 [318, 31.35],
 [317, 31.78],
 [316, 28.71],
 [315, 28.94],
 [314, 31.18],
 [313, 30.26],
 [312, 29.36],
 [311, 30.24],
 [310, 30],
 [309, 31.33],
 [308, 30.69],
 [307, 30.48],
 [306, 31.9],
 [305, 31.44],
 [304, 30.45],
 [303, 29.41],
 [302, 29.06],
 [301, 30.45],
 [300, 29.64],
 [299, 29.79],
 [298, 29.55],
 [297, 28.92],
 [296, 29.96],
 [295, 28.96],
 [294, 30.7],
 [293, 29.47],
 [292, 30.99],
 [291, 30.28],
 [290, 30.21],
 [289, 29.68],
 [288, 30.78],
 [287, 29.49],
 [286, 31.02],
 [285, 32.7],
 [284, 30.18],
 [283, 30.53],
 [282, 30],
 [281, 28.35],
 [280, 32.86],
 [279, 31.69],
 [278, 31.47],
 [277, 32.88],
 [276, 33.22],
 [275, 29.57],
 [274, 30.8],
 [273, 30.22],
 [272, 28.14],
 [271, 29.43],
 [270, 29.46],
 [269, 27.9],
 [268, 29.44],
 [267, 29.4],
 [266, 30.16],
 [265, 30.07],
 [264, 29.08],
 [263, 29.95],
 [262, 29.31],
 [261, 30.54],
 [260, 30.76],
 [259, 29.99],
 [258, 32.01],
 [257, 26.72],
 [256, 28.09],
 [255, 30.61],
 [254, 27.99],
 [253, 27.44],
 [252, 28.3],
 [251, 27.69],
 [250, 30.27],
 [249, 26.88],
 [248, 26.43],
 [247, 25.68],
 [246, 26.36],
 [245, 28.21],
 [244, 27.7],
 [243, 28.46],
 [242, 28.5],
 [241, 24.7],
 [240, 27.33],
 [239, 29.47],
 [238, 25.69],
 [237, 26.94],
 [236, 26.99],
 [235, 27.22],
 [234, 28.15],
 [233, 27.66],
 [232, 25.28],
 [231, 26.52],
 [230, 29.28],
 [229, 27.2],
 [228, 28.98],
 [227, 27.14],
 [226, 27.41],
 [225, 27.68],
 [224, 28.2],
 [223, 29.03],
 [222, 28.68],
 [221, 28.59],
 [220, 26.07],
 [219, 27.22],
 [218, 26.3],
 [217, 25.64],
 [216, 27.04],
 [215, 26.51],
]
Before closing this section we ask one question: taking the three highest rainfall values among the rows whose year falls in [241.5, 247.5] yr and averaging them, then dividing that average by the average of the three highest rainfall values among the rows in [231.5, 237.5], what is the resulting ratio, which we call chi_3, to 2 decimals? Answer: 1.03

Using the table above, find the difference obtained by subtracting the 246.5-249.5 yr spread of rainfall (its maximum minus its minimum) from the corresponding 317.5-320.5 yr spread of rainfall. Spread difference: 2.0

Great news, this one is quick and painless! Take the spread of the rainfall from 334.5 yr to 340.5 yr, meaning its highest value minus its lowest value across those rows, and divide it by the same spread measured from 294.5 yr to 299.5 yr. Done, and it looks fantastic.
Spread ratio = 4.18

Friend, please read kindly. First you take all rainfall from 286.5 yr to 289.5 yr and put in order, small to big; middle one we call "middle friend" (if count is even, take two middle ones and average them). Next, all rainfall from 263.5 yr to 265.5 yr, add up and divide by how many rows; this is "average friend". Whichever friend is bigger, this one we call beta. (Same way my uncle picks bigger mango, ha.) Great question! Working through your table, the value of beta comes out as 29.7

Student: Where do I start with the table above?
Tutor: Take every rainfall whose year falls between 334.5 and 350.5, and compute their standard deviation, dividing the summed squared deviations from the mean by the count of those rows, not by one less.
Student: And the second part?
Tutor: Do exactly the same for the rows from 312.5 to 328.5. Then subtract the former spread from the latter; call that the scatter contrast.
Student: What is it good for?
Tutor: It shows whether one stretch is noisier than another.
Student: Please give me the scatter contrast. 0.46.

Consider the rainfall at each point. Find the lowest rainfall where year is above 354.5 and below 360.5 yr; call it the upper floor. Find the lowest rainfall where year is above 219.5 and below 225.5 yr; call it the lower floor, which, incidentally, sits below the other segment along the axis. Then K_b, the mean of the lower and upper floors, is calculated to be 25.9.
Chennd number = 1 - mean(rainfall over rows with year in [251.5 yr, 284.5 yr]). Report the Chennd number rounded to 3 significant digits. -28.9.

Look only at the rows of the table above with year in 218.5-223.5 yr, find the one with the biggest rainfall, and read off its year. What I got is 223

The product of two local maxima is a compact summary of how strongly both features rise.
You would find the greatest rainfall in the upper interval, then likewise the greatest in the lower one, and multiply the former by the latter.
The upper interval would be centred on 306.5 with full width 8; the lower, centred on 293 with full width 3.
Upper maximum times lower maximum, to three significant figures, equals 989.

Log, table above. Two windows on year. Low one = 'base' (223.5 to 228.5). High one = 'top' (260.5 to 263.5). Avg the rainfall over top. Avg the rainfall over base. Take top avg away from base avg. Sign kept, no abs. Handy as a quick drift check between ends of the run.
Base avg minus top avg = -2.1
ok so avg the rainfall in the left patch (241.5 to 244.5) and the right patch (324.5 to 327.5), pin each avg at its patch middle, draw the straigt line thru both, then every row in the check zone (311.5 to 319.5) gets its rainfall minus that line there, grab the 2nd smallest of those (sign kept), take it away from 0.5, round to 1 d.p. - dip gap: 1.2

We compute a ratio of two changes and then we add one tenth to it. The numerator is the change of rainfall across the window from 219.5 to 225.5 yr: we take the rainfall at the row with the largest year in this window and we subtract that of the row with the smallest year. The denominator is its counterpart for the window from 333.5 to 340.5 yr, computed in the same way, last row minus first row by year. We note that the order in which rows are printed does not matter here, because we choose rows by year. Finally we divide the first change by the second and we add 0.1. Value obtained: 11.6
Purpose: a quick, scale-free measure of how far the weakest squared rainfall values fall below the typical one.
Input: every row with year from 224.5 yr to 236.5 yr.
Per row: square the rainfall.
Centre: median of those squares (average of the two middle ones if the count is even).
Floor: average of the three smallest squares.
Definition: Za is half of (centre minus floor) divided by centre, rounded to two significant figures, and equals 0.037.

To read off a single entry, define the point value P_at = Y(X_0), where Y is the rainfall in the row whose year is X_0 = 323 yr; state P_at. 29.77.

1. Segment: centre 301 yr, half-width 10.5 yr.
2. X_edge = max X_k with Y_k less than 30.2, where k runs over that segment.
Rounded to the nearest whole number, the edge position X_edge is 310 yr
